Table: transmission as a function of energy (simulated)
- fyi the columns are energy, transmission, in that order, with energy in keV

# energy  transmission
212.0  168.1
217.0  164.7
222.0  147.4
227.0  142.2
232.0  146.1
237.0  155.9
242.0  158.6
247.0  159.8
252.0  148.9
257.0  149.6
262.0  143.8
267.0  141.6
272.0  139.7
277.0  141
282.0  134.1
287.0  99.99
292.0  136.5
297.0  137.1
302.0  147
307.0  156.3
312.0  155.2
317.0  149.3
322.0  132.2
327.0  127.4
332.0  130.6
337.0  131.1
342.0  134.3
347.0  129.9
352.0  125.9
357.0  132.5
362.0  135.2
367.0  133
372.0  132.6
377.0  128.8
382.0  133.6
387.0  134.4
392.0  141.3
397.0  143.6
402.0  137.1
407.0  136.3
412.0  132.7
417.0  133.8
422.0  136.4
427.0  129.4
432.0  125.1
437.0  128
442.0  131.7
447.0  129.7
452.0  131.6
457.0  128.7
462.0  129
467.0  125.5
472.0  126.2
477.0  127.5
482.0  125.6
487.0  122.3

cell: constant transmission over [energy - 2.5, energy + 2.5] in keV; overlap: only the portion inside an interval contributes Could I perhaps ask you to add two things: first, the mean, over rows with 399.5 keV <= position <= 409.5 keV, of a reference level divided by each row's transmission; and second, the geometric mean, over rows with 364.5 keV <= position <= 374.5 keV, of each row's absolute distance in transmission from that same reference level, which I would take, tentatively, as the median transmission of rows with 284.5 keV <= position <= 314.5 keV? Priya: 10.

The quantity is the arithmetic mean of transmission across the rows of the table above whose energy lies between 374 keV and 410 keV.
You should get 136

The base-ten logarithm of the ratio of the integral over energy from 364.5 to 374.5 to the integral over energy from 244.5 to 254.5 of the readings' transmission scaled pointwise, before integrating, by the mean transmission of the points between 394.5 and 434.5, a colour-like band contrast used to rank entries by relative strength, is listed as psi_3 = -0.065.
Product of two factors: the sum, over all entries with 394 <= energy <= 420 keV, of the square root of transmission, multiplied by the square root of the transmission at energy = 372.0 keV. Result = 673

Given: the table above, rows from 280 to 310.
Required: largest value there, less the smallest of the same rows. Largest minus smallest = 56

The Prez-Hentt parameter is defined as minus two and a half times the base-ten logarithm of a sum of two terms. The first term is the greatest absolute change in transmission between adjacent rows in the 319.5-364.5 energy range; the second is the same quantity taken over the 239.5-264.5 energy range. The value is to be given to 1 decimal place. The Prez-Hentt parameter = -3.1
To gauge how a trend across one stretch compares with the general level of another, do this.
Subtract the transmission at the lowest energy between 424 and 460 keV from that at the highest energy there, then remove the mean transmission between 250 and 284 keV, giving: -143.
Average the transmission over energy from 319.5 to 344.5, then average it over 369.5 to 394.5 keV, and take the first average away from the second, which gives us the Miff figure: 3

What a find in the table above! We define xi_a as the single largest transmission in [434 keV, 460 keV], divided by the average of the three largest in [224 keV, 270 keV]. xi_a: 0.833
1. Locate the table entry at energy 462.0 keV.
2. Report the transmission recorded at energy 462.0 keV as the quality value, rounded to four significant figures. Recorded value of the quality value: 129.0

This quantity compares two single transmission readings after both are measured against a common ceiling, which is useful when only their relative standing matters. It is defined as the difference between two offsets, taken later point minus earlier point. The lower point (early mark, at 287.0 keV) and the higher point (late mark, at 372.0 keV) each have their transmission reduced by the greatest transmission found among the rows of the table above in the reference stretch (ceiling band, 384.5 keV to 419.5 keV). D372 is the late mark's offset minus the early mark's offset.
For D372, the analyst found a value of 33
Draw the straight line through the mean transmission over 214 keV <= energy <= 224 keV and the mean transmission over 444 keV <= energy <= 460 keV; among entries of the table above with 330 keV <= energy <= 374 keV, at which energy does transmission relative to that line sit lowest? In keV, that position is 352.0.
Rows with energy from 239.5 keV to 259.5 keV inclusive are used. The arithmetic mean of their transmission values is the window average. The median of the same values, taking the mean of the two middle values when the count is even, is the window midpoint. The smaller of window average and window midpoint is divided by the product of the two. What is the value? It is 0.0065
